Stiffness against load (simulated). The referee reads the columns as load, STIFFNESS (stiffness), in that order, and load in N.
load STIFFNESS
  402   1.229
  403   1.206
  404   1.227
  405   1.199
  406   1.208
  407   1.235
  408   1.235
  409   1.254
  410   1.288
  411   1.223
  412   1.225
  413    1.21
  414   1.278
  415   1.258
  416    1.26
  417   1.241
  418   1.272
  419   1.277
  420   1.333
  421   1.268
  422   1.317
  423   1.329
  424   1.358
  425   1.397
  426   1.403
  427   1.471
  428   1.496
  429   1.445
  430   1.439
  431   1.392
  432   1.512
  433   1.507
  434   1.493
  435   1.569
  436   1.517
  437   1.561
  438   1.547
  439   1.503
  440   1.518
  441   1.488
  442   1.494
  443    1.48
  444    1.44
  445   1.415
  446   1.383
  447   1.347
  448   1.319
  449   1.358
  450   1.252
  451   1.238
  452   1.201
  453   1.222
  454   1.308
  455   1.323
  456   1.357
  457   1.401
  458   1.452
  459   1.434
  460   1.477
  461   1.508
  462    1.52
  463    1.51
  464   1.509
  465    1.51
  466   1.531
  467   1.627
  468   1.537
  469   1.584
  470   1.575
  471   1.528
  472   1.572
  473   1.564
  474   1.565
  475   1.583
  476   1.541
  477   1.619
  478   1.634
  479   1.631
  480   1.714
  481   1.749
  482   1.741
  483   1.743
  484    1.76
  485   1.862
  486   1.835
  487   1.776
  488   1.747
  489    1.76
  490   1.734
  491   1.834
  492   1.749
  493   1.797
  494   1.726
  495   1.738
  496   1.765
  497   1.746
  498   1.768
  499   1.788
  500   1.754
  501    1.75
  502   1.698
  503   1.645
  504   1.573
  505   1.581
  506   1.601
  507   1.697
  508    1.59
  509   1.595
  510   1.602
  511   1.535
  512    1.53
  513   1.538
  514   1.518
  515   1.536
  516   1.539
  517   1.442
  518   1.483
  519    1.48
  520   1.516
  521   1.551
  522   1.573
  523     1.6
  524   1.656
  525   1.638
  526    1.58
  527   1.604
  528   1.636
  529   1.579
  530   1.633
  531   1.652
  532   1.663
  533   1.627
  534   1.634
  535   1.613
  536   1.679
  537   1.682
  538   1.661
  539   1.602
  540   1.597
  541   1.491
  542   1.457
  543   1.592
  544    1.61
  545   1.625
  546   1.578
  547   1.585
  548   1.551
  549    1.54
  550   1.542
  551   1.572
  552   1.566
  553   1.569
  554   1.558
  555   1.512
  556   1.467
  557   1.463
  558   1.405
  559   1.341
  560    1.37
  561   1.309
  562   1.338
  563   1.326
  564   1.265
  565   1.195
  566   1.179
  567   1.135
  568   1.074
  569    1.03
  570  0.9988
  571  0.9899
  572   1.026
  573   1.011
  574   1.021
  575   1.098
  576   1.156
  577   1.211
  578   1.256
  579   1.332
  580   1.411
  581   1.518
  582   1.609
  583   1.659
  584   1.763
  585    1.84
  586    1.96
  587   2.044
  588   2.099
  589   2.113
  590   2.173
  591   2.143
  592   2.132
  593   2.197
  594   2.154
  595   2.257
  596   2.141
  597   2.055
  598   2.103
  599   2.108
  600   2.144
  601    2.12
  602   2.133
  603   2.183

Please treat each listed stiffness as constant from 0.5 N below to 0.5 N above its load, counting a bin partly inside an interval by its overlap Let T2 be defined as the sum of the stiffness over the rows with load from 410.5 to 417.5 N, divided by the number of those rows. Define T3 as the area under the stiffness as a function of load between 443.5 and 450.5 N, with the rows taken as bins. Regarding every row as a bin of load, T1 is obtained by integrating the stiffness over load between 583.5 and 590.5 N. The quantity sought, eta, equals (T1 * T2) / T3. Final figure 1.8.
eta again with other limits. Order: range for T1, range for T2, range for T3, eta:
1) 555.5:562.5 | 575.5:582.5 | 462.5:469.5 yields 1.2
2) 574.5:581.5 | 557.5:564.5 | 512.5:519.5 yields 1.1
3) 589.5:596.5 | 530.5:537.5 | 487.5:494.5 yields 2.0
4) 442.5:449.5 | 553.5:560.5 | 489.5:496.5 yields 1.1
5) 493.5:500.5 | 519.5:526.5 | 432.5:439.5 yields 1.8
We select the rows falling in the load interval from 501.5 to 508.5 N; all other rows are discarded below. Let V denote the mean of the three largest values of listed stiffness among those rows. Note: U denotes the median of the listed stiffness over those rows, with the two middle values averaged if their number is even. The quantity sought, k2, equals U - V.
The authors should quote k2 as -0.079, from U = 1.60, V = 1.68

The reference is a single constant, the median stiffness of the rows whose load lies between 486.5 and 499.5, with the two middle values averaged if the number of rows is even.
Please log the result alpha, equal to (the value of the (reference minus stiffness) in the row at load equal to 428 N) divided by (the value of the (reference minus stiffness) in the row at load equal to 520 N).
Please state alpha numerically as 1.1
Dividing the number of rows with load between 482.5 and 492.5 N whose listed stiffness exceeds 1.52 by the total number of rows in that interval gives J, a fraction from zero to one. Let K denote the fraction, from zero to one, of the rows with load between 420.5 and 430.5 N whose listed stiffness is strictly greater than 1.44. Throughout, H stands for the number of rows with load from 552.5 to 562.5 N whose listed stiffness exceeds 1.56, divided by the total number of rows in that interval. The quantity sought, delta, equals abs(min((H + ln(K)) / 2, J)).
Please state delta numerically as 0.55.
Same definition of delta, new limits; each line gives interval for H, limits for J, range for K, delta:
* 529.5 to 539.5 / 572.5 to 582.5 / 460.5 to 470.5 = 0.10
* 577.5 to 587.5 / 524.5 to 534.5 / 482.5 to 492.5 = 0.30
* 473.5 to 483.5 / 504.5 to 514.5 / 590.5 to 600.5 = 0.45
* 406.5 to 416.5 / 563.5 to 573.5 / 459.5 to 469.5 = 0.00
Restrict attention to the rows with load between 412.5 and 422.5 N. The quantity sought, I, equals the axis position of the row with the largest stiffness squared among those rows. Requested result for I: 420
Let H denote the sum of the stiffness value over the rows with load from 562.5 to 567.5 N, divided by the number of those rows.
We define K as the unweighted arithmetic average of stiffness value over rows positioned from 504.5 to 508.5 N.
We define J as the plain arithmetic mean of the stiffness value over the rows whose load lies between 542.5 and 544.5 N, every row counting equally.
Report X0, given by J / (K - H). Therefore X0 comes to 4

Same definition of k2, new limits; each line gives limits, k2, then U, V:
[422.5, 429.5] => -0.068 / 1.40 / 1.47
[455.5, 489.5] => -0.251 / 1.57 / 1.82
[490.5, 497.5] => -0.050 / 1.75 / 1.80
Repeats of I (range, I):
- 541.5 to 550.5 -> 545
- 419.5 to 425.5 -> 425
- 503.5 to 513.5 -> 507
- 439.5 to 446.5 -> 440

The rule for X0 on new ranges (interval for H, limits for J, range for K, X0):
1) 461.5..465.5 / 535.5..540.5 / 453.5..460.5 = -14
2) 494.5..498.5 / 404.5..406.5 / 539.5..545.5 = -6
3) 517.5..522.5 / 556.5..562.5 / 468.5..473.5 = 31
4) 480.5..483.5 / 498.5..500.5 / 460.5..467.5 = -8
